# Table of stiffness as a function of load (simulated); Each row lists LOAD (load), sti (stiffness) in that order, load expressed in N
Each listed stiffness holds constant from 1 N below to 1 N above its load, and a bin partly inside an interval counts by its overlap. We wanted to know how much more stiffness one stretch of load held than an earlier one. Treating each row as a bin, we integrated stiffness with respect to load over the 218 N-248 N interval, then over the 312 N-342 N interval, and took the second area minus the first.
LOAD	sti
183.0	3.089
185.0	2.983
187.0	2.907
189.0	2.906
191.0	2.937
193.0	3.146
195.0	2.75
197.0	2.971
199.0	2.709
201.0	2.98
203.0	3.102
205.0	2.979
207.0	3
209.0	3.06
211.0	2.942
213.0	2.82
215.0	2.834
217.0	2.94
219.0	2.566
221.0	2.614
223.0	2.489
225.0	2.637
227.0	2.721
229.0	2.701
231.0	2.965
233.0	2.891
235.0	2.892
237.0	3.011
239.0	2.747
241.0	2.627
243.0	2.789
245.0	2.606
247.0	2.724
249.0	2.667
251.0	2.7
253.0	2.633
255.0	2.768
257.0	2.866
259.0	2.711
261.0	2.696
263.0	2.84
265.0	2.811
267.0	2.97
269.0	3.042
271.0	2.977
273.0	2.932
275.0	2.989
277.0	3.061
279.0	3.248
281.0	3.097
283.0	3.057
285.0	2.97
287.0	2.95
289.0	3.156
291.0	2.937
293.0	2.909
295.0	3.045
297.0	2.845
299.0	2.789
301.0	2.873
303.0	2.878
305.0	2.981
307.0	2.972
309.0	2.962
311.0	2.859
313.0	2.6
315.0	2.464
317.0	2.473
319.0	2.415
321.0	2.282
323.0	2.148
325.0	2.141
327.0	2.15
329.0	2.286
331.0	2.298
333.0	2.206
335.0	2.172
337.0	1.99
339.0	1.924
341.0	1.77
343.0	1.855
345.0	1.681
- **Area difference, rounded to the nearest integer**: -15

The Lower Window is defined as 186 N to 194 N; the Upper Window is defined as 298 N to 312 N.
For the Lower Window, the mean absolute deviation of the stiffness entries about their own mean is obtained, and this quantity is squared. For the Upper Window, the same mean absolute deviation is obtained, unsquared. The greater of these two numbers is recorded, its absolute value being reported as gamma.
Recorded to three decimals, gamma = 0.060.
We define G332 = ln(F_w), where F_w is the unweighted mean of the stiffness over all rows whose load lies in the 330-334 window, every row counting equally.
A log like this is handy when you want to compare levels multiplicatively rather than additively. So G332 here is 0.81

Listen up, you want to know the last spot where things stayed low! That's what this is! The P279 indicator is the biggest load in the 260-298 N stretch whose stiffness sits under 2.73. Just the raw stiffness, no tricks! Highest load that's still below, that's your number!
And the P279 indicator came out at 261.0 N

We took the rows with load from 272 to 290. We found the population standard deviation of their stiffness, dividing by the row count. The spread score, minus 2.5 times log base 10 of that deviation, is 2.52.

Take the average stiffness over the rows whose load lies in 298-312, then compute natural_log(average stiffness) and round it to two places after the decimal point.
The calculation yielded 1.07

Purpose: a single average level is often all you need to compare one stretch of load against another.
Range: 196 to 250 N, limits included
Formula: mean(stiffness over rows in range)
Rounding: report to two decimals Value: 2.81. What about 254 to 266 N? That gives 2.78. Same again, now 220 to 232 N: 2.69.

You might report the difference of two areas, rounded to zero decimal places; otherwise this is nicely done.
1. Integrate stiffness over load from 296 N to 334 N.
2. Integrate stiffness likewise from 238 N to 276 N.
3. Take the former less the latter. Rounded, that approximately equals -9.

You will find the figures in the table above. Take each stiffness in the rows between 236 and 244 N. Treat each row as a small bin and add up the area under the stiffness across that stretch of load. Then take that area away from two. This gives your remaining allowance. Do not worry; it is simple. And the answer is -20.3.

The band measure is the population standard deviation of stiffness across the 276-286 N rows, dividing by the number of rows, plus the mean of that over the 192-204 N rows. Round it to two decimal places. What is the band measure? 3.03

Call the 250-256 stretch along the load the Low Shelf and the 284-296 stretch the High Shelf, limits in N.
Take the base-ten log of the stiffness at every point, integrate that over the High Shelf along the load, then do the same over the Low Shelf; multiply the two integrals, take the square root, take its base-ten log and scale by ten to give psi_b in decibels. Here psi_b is 5.8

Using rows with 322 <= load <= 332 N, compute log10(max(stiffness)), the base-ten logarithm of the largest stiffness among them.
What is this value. 0.361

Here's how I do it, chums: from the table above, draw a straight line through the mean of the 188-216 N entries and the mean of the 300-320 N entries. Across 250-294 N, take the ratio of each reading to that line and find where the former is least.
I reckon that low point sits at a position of 253.0 N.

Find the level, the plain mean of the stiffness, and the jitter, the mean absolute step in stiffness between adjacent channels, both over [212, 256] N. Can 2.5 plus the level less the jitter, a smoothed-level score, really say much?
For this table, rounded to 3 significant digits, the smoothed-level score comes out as 5.12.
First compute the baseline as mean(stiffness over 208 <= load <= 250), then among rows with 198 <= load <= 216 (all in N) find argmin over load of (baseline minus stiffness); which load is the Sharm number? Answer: 203.0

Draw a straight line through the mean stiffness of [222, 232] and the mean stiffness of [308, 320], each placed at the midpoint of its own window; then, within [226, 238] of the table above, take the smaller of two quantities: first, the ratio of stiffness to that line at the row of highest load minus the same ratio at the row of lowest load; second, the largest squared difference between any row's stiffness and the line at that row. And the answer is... 0.10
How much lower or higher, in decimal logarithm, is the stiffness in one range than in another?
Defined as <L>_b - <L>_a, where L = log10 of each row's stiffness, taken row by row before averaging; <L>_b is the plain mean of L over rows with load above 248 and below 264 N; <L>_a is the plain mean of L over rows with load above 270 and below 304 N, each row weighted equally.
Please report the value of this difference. -0.038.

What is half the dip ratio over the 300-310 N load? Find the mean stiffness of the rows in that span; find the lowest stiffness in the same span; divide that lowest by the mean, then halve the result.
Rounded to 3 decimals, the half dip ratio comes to 0.490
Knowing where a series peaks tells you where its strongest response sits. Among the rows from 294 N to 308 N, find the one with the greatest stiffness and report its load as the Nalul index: 295.0 N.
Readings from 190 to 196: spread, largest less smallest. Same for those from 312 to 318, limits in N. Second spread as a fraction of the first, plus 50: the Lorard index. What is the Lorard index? 50.3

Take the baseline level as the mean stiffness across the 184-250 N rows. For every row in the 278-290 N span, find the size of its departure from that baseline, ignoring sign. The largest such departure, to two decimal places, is 0.41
